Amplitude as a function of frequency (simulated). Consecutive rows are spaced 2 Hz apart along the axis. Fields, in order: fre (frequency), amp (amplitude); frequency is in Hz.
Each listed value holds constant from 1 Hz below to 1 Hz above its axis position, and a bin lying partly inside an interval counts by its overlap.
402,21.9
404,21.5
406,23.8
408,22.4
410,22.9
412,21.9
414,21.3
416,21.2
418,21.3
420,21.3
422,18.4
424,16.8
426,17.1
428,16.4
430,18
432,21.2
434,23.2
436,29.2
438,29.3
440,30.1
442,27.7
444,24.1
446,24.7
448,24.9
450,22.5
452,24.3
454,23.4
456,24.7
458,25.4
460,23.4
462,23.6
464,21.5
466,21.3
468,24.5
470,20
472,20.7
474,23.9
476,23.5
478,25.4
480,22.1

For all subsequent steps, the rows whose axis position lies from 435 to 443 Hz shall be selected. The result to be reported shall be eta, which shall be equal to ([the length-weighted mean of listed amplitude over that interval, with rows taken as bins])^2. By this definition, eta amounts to 845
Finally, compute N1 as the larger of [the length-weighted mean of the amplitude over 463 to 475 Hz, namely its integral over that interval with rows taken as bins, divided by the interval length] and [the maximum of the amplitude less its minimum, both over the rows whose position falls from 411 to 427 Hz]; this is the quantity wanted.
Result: 22.0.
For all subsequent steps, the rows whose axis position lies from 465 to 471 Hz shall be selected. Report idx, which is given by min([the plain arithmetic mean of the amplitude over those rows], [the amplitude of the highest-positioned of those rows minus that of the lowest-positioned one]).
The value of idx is -1.3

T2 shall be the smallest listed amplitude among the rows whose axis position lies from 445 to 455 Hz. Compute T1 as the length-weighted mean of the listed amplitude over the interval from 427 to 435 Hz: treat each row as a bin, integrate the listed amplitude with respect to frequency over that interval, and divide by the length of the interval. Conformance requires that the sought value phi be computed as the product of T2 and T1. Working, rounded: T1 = 20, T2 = 22.5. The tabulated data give 443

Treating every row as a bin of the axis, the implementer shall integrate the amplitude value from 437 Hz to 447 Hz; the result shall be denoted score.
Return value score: 272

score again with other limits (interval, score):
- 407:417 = 219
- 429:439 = 242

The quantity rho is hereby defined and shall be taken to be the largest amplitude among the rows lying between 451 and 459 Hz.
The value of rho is 25.4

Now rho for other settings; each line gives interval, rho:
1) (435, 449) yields 30.1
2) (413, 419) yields 21.3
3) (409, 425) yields 22.9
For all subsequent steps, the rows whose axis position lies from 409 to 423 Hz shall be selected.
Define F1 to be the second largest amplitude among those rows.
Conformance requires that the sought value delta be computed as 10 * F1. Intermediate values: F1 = 21.9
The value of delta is 219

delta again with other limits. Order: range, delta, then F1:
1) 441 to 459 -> 254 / 25.4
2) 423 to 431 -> 171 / 17.1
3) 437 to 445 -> 293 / 29.3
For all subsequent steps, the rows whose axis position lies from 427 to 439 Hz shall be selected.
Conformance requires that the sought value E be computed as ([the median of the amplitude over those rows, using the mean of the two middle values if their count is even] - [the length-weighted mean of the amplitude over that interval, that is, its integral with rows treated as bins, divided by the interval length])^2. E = 0.5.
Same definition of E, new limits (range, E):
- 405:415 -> 0.0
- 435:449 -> 0.3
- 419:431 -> 0.2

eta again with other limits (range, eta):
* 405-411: 531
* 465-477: 498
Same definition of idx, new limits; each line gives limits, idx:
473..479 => 1.5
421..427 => -1.3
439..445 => -6.0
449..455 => 0.9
